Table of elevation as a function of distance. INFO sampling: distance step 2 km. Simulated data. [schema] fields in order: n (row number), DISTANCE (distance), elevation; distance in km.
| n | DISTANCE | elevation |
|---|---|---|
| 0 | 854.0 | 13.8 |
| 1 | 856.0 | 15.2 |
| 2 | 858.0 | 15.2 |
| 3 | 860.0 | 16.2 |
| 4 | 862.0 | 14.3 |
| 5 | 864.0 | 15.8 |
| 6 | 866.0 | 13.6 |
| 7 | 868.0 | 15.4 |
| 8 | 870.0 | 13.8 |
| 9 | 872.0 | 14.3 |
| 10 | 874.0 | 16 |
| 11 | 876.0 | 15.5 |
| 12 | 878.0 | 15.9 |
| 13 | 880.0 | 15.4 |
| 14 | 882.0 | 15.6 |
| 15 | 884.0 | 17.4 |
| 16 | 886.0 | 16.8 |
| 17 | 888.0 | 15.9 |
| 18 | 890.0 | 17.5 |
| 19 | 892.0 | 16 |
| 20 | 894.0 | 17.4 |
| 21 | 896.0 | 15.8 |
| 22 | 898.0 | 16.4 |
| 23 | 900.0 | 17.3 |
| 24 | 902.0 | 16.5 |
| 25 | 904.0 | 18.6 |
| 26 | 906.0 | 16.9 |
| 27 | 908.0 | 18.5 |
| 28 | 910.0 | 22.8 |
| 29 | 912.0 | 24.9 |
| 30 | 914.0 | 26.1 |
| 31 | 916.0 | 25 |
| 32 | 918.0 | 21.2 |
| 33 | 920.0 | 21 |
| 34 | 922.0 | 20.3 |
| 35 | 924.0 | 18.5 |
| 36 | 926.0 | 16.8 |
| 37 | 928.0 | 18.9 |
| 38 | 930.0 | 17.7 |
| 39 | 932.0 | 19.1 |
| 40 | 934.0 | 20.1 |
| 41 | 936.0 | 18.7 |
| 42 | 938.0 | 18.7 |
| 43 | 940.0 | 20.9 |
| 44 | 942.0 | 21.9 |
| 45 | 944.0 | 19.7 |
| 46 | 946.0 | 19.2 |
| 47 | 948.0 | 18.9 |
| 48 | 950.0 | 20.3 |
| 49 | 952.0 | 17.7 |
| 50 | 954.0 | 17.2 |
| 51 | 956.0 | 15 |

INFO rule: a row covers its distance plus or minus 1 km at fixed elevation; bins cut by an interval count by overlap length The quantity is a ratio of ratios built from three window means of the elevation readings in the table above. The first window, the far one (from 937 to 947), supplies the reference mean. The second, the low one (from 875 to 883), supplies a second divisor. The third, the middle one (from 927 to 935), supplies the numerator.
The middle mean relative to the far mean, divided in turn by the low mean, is 0.060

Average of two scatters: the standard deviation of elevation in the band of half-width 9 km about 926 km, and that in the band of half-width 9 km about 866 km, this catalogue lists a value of 1.2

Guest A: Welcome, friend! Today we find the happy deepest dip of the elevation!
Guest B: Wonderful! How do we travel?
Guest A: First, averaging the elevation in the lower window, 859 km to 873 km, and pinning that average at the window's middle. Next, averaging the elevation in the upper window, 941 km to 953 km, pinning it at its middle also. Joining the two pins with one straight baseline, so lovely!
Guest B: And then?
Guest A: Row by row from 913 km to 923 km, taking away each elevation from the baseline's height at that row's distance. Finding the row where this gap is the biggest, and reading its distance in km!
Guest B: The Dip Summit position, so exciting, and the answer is 922.0 km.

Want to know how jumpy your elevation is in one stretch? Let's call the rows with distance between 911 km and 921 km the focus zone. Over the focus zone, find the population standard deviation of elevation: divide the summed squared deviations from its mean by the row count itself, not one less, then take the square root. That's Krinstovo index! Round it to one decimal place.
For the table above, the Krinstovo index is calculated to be 2.1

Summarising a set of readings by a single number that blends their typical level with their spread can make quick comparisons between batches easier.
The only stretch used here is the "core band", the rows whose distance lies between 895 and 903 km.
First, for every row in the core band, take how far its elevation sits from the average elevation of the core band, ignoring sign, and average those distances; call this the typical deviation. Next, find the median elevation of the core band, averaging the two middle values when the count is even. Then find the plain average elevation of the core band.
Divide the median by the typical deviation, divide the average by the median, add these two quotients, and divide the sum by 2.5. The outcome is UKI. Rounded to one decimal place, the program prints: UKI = 16.9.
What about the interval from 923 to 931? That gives 10.4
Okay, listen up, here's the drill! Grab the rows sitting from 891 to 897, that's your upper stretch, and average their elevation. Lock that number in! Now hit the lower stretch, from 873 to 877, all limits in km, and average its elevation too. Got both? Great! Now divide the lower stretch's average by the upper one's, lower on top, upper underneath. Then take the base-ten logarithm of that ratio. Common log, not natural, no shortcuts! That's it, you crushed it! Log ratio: -0.02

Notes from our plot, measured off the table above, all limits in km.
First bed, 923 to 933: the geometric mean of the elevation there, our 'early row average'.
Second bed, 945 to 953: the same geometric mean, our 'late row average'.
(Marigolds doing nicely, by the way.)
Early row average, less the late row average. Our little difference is -0.8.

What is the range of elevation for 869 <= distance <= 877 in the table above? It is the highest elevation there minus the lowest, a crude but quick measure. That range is 2.2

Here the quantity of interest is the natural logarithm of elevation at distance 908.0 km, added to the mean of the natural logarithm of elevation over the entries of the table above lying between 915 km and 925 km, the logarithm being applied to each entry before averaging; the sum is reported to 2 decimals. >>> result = 5.97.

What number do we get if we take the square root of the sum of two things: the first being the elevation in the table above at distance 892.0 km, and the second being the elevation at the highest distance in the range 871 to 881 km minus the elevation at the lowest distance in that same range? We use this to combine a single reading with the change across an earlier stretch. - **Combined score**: 4.14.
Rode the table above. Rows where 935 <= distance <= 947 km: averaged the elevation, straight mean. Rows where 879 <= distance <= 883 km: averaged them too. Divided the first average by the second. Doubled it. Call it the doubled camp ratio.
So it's 2.56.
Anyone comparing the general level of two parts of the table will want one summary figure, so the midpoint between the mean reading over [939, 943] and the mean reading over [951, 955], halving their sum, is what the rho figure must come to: 19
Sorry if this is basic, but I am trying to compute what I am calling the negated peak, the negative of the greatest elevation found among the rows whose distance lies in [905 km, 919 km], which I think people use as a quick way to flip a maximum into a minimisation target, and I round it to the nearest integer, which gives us -26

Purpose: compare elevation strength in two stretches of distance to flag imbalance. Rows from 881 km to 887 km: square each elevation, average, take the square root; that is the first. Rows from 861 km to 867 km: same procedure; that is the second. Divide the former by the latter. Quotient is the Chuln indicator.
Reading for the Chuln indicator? 1.14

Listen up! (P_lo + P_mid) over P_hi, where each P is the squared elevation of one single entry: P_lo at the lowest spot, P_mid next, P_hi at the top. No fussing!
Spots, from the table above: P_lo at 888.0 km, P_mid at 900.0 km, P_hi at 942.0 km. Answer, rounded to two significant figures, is 1.2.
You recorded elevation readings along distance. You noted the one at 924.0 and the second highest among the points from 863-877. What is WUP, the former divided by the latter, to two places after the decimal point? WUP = 1.17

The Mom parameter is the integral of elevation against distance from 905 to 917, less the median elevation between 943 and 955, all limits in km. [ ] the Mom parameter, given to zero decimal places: 249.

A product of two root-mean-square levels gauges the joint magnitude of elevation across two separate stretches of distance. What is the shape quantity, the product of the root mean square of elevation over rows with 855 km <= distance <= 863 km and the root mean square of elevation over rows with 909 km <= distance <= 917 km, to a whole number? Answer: 377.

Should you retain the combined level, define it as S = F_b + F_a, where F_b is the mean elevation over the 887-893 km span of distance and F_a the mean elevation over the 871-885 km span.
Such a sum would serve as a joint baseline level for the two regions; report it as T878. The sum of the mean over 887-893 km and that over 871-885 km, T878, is 32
